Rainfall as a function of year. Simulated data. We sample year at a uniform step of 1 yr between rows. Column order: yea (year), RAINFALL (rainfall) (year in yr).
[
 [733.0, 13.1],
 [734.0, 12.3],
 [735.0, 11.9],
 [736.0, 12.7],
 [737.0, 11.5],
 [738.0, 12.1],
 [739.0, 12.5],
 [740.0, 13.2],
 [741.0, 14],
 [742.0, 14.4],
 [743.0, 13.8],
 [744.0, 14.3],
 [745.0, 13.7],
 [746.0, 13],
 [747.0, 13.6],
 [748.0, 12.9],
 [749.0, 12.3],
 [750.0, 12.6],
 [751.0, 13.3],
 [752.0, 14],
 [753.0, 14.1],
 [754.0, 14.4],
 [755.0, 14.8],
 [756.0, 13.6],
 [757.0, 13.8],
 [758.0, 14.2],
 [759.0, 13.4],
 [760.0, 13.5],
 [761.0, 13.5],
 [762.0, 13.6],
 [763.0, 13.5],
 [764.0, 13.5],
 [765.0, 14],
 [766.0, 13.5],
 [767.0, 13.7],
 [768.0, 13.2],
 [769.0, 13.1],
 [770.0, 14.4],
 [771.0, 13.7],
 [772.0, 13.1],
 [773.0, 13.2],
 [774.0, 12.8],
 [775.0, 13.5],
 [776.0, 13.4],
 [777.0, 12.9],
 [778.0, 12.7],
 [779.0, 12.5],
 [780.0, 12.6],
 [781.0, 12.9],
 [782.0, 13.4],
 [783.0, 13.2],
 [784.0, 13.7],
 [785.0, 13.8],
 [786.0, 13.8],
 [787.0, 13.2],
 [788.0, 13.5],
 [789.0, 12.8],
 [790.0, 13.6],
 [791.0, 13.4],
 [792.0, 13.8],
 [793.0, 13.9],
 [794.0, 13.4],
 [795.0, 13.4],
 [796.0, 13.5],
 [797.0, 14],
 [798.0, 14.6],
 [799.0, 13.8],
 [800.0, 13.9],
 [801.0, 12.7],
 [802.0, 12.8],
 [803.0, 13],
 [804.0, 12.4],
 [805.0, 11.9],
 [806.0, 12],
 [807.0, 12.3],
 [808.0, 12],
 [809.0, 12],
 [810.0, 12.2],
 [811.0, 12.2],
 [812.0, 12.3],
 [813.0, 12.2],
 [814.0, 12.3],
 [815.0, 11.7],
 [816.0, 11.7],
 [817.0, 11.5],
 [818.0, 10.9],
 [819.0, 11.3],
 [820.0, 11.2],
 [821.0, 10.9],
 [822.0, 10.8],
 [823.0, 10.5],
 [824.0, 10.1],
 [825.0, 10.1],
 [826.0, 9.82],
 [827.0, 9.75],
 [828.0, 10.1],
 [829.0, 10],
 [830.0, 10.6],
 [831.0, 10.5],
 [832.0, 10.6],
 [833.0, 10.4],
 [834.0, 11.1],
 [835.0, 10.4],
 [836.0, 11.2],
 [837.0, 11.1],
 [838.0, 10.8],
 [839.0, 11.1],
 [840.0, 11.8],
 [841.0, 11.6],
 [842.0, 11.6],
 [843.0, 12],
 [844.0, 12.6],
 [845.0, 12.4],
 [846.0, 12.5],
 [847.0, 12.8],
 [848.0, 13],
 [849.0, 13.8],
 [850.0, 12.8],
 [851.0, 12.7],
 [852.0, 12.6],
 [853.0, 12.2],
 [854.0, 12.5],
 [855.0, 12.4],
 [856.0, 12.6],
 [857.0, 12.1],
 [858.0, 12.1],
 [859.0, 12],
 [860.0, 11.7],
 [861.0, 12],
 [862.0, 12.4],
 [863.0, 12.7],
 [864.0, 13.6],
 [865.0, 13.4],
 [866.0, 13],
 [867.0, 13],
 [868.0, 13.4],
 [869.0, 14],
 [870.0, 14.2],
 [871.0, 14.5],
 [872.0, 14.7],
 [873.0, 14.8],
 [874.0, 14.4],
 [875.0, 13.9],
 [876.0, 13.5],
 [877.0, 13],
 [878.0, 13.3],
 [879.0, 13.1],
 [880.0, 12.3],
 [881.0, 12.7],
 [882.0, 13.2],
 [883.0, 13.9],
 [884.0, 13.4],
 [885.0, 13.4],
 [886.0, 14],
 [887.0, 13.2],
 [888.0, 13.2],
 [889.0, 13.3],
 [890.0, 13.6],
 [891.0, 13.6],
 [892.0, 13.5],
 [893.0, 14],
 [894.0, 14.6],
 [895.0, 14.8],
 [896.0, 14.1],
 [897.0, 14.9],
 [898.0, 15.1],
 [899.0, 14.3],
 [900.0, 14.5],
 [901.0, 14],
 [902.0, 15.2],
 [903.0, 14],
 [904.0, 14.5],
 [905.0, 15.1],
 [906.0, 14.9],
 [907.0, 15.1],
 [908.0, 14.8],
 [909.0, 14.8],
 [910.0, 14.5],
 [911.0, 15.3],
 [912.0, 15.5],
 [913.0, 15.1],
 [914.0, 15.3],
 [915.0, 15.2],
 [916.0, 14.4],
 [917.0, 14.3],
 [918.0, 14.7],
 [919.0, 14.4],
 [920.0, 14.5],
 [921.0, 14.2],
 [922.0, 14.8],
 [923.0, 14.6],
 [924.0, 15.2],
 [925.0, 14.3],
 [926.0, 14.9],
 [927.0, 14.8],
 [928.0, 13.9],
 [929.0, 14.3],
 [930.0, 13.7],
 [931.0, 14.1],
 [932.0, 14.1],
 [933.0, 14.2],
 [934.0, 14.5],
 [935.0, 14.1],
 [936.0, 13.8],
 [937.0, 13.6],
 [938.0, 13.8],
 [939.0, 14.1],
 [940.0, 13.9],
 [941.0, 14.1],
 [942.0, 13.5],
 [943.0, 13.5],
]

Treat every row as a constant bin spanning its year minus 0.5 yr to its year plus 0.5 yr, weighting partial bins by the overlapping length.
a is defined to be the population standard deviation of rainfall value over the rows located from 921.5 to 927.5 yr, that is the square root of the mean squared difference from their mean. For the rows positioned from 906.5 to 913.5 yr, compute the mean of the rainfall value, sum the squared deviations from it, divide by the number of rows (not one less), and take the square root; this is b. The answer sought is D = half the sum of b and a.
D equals 0.294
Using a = 0.27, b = 0.31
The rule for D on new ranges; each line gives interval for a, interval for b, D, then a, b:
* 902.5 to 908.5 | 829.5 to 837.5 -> 0.351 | 0.39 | 0.32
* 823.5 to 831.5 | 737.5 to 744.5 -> 0.554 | 0.28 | 0.83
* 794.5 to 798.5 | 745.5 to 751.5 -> 0.452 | 0.48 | 0.43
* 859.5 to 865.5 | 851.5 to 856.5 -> 0.420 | 0.69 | 0.15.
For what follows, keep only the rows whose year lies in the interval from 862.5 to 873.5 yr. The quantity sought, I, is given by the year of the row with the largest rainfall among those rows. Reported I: 873.0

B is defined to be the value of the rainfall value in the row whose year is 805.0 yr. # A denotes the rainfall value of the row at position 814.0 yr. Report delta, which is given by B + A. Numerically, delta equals 24.2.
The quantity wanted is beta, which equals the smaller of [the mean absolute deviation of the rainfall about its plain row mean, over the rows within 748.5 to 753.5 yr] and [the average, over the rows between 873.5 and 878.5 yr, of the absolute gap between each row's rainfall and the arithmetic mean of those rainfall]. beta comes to 0.42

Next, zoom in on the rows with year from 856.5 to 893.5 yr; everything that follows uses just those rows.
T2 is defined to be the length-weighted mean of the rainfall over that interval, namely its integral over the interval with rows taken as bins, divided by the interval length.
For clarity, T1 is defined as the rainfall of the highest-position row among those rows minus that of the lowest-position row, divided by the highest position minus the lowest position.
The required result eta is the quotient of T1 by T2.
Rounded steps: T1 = 0.053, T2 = 13.3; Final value 0.0040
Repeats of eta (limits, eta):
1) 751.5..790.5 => -0.0008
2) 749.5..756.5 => 0.0121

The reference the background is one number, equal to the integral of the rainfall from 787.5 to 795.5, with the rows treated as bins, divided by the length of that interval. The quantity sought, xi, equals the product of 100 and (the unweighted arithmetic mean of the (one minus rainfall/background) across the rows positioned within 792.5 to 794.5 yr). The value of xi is -1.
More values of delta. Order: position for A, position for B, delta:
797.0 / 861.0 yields 26.0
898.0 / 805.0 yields 27.0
